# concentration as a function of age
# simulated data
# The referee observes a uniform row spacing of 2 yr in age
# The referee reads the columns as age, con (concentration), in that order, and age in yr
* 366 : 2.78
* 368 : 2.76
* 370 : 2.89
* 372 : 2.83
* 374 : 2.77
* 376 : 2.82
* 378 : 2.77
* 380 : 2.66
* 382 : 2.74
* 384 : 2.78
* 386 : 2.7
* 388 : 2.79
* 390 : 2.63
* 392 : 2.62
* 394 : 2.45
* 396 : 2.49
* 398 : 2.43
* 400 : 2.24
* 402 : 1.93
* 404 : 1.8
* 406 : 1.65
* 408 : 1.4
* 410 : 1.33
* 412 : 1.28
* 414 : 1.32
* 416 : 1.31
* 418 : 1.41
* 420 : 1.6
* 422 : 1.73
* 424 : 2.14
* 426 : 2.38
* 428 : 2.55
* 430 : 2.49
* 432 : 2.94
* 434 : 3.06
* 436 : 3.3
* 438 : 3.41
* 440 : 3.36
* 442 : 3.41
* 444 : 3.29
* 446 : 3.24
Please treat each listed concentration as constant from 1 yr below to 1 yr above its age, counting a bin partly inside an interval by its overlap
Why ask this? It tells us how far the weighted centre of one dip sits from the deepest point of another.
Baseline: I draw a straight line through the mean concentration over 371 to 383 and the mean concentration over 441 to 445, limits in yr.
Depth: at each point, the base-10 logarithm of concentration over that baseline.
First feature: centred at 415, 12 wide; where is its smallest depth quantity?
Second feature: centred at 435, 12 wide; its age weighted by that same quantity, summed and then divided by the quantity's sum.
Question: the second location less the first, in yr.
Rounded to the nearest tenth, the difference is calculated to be 18.2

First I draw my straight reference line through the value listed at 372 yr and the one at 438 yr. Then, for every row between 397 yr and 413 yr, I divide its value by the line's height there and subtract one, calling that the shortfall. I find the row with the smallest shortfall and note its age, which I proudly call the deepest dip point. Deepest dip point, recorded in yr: 412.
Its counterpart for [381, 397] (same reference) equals 394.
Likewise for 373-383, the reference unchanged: 380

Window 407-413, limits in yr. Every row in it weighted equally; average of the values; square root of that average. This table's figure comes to 1.16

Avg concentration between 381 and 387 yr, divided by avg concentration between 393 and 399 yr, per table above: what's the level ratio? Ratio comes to 1.12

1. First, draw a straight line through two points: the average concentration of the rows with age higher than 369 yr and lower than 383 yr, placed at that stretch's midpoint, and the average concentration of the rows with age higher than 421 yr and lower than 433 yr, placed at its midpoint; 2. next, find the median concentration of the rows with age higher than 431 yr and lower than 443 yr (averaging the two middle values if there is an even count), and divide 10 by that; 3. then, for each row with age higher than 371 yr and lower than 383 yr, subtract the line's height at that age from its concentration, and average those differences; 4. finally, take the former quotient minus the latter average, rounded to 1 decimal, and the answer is 3.0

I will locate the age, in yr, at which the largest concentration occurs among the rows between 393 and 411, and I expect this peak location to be 396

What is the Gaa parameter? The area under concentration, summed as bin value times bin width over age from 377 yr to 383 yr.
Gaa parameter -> 16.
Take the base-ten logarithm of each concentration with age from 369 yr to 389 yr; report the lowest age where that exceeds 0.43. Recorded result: 370 yr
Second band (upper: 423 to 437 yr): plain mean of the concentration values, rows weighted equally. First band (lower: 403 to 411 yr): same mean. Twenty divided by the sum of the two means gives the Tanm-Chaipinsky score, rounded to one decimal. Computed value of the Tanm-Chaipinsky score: 4.7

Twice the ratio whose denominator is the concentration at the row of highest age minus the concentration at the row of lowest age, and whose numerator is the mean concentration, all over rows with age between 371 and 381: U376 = -33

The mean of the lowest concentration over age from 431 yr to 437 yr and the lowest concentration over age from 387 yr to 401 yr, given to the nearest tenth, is 2.6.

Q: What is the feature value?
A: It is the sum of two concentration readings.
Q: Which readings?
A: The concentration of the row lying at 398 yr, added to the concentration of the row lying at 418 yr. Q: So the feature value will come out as 3.8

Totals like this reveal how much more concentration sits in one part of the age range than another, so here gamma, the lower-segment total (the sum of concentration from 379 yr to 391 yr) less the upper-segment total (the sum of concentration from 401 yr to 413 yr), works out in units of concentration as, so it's 6.9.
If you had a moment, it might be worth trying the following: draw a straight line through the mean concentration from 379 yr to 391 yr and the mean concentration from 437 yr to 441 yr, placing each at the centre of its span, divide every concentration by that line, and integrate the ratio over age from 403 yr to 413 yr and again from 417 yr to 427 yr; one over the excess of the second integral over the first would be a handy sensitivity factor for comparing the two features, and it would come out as 1.2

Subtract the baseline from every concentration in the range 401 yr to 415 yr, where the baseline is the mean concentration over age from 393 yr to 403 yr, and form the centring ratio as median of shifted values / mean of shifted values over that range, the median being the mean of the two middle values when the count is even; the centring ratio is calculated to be 1.17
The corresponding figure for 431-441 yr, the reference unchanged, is 1.09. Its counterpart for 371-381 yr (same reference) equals 1.00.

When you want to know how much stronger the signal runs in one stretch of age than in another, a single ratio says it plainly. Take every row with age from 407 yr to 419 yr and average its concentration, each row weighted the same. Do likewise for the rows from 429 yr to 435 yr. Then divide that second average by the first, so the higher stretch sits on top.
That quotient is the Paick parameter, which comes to 2.11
